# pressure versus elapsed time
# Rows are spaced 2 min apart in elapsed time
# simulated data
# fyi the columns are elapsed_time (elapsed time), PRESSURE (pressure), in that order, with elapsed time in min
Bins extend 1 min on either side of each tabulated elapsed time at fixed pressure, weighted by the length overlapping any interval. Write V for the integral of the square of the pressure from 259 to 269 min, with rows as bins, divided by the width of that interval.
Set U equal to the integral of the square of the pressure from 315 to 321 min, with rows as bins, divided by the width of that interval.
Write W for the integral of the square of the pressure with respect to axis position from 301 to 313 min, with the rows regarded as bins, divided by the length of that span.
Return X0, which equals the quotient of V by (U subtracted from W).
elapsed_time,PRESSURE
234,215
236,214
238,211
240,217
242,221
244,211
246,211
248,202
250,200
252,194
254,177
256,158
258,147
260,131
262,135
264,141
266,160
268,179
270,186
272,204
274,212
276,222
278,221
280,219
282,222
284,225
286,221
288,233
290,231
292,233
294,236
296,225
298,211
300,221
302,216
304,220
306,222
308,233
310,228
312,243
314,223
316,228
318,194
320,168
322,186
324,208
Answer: 1.8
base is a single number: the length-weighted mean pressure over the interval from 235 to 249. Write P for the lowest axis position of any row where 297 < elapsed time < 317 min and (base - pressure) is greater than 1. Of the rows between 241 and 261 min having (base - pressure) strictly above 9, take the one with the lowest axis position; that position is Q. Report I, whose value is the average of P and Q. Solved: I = 273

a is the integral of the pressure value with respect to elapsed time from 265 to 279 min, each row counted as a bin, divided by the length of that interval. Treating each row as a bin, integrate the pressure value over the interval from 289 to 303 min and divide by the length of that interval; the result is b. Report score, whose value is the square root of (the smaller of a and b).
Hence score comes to 14.1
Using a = 198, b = 225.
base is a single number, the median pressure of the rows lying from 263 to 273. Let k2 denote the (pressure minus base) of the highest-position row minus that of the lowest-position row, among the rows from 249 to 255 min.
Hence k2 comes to -23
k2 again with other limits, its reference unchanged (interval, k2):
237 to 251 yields -11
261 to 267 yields 25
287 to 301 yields -12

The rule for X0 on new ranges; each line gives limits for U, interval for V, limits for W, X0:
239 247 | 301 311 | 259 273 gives -2.6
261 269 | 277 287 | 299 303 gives 2.1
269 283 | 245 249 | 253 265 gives -1.9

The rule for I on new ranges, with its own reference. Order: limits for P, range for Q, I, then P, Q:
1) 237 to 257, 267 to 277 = 253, 238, 268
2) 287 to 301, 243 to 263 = 273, 298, 248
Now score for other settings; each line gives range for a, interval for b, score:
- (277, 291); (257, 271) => 12.4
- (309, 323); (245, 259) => 13.6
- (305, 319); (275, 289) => 14.9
